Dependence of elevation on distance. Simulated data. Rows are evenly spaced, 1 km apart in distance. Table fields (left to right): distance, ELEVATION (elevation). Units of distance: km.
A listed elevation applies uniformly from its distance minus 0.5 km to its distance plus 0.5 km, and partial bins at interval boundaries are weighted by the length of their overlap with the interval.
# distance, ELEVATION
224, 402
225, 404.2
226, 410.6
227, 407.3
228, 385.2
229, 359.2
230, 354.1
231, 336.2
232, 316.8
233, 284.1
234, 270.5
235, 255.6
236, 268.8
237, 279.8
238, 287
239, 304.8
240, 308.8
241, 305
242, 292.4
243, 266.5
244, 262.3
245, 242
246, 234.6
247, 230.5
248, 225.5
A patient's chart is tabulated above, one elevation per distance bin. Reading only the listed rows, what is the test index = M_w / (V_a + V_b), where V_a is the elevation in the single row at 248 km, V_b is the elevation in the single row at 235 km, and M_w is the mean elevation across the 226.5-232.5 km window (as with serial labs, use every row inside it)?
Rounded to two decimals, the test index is 0.75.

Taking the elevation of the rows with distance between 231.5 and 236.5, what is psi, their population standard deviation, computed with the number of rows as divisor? 20.9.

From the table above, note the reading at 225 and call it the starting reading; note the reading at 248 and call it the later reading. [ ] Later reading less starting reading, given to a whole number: -179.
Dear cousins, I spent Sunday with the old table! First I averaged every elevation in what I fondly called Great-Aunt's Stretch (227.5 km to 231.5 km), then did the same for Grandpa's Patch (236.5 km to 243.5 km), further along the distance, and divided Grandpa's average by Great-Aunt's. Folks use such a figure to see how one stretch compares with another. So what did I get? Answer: 0.81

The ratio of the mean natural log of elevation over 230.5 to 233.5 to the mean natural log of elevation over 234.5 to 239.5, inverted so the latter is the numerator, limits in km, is 0.98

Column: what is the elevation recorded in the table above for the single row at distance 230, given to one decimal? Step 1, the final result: 354.1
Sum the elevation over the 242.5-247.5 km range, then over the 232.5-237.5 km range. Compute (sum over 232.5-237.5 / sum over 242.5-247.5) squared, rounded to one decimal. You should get 1.2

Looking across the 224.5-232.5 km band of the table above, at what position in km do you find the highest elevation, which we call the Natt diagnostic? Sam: 226 km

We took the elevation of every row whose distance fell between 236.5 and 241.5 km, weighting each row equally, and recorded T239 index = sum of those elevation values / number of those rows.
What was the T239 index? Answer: 297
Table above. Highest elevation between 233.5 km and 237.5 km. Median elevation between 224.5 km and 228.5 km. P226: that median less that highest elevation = 126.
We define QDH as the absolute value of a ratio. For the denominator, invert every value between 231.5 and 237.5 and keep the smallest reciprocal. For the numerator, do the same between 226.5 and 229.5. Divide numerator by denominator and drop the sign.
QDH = 0.78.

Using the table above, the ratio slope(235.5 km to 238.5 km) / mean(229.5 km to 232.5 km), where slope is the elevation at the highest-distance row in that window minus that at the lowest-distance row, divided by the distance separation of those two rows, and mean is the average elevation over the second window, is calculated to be 0.027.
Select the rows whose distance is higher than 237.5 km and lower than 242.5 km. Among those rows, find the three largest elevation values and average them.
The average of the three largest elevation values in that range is 306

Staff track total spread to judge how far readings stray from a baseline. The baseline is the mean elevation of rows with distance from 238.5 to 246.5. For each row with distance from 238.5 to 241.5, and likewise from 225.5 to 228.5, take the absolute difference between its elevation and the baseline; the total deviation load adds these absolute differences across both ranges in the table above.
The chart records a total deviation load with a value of 459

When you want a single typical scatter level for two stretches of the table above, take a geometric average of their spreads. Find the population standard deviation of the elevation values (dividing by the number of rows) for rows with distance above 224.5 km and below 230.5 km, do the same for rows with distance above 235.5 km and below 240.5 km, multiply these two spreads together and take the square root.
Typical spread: 19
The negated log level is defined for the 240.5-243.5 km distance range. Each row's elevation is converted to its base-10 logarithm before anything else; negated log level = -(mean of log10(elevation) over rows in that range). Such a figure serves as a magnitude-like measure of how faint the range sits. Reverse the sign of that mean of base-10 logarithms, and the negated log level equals -2.46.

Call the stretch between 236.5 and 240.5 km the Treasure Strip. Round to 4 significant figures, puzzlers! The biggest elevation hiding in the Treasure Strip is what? 308.8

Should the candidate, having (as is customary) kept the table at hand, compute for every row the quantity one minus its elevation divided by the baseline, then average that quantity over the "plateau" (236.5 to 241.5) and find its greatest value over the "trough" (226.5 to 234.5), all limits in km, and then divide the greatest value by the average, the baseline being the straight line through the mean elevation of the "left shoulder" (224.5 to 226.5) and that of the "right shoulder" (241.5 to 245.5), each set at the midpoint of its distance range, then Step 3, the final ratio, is 19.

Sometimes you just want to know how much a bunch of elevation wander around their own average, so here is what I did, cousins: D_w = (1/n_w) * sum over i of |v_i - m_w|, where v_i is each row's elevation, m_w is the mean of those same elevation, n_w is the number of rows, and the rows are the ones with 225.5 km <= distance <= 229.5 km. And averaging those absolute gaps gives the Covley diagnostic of 18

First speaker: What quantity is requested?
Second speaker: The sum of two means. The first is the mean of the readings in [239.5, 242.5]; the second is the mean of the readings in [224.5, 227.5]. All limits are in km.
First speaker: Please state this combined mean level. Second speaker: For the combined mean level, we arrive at 709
